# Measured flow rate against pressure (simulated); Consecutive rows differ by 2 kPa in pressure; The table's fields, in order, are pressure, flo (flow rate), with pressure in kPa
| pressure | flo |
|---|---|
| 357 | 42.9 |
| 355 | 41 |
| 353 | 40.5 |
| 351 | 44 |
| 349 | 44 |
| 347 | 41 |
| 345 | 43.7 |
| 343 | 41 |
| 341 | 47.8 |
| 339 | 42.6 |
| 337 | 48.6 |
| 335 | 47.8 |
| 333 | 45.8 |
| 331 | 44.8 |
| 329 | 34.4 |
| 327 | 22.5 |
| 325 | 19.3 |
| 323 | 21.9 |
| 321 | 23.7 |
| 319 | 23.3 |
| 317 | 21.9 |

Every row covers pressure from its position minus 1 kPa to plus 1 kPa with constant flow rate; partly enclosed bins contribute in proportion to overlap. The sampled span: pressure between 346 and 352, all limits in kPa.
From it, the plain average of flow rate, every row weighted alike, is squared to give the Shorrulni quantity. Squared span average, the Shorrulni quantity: 1849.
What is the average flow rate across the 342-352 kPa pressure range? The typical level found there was 43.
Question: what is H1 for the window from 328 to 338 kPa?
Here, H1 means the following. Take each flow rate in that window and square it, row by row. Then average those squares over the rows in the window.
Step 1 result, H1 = 1987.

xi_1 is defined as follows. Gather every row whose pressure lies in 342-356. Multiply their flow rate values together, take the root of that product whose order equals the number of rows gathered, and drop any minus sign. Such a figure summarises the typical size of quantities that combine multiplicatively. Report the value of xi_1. 42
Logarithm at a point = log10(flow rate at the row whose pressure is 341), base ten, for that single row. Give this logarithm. 1.68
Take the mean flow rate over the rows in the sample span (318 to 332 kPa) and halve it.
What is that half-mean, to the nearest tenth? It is 13.6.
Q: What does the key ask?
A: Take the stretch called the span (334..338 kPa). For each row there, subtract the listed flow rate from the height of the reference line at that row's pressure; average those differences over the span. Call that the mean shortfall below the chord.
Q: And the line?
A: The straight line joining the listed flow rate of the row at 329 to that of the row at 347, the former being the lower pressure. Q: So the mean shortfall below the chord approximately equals -11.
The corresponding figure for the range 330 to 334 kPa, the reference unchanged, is -10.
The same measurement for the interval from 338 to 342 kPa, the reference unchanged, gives -7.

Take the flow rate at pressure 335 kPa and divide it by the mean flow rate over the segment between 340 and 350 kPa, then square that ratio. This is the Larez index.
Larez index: 1.2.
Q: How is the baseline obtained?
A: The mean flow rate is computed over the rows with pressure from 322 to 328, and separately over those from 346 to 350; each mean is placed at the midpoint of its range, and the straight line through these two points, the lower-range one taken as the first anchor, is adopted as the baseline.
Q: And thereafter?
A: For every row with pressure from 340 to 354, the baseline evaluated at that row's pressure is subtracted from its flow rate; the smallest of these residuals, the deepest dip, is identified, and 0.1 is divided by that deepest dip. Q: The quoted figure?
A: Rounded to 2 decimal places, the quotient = -0.02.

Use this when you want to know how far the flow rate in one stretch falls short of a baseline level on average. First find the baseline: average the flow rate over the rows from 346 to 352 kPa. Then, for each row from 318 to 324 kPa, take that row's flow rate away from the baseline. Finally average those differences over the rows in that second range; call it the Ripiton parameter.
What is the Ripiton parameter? 20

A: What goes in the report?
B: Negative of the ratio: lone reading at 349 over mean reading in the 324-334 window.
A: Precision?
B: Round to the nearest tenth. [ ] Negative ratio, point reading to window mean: -1.3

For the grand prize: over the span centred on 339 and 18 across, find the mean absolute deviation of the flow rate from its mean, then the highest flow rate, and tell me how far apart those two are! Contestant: 46.2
